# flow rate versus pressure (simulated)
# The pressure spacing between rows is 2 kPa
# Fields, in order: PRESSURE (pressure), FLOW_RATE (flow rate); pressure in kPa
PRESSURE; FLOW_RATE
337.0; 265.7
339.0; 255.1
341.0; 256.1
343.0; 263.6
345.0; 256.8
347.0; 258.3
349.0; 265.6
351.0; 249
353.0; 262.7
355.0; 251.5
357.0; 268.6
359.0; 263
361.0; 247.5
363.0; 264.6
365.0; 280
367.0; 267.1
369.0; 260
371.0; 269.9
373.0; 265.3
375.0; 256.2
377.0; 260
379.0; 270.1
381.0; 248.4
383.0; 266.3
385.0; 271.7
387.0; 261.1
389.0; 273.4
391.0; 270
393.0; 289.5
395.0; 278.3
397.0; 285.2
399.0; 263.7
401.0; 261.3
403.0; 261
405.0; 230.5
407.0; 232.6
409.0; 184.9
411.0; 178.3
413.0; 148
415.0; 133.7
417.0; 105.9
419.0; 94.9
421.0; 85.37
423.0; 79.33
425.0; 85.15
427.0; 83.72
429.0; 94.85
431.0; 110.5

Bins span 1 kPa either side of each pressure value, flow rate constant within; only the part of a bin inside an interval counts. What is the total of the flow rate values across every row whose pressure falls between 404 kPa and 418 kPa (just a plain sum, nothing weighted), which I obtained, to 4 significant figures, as 1214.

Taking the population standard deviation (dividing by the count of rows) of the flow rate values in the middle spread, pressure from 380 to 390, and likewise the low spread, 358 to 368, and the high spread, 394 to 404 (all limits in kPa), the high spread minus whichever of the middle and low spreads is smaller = 1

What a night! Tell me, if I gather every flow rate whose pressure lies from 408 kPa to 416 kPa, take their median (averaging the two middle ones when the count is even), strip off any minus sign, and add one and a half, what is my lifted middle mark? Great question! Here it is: 165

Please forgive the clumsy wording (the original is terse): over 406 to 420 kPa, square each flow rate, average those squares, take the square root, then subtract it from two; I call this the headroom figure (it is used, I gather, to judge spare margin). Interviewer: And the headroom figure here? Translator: -158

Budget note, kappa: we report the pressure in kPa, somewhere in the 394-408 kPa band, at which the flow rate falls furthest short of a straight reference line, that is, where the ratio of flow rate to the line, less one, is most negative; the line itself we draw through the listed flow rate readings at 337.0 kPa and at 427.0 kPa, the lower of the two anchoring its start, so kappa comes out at 405.0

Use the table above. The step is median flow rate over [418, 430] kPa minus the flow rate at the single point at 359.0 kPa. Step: -178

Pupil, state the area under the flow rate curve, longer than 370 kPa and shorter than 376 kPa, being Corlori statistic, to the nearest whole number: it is 1583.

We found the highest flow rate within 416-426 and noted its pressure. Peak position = 417.0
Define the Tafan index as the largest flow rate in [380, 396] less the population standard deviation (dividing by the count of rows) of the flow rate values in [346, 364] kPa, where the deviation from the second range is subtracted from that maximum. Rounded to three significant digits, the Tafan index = 282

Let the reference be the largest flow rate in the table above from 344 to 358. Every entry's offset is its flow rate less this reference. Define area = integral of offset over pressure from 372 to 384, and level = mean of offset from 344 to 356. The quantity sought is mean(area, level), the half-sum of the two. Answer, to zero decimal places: -51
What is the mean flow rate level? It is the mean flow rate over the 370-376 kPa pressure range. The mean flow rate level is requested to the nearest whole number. 264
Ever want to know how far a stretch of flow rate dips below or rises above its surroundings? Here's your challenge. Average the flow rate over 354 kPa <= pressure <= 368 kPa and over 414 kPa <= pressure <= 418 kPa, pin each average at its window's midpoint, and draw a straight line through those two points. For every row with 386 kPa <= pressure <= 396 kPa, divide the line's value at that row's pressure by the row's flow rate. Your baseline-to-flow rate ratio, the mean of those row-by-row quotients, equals 0.68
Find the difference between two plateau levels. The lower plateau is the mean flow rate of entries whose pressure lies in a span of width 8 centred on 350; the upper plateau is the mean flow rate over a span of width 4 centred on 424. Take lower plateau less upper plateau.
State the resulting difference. 177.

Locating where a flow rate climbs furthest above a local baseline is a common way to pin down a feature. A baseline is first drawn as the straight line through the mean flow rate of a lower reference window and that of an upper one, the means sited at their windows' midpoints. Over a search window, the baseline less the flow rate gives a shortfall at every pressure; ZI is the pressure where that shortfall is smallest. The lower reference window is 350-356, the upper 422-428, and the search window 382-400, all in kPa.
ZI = 397.0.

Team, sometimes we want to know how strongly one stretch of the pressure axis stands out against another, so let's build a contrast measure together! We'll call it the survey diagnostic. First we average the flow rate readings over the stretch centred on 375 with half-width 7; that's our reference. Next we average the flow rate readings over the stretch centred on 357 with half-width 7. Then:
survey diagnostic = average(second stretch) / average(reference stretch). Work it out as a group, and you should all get 1.0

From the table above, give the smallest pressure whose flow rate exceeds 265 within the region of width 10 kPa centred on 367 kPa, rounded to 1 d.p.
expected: 365.0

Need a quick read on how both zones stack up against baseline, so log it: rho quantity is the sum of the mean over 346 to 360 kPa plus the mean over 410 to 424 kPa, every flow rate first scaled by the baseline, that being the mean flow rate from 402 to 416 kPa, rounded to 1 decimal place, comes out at 1.9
